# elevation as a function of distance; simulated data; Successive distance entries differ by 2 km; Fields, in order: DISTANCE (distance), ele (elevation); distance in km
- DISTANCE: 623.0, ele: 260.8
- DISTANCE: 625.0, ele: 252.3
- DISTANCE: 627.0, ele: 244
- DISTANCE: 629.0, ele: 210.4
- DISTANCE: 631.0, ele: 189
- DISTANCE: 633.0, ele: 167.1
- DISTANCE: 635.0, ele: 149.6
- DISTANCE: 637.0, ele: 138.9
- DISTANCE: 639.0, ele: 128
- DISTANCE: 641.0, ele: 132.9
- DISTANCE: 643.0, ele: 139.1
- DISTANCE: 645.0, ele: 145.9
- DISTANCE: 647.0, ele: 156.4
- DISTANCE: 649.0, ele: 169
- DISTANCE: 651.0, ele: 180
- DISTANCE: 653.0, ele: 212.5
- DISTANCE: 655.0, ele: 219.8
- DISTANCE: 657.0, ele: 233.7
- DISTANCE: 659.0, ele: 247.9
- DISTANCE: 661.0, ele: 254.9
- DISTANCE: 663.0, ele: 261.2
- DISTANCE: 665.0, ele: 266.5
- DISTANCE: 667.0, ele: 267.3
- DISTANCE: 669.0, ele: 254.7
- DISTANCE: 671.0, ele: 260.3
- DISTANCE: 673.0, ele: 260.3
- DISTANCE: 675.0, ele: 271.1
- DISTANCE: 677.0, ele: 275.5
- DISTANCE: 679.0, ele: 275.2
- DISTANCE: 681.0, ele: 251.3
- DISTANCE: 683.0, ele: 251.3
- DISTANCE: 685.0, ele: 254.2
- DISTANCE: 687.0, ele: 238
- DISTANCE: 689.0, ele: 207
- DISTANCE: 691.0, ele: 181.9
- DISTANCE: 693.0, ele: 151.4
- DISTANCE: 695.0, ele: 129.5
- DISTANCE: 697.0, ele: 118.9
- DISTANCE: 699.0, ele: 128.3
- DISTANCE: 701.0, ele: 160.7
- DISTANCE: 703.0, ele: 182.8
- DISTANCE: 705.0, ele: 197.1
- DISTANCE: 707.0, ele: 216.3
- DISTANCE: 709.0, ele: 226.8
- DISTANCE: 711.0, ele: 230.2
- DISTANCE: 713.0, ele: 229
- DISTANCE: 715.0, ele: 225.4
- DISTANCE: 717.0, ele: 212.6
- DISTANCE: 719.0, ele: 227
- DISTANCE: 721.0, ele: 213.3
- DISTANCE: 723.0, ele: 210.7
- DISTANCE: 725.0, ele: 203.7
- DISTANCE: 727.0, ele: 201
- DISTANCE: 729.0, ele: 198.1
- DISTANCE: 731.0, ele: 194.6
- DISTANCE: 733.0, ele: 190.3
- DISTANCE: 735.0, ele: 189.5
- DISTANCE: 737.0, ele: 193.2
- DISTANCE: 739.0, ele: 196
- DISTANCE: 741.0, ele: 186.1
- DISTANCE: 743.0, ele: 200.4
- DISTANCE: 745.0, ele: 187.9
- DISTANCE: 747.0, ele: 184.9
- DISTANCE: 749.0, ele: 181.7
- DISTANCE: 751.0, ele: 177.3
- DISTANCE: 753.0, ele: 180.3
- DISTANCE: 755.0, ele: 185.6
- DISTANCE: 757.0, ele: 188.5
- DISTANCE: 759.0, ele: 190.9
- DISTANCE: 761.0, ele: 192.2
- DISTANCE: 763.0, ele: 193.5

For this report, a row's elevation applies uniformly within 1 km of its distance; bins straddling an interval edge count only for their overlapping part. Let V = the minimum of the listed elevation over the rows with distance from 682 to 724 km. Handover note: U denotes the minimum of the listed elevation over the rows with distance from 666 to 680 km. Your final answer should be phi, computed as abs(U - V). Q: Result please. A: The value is 136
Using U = 254.7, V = 118.9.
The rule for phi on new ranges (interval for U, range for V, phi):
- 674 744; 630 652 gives 9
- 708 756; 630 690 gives 49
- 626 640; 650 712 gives 9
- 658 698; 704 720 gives 78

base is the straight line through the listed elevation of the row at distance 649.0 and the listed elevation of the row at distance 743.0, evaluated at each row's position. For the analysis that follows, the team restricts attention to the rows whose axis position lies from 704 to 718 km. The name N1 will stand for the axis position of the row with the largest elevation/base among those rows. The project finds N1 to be 711.0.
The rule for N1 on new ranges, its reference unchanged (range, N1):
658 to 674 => 665.0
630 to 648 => 631.0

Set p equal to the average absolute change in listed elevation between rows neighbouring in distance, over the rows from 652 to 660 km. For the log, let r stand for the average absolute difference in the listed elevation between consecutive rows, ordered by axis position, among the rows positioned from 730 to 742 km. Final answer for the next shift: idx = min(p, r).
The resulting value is 4.3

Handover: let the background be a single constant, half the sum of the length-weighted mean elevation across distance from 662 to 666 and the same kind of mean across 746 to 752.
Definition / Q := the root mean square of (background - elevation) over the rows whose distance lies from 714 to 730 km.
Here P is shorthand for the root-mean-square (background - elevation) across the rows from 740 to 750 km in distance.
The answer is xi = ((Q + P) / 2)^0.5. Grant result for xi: 5.0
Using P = 35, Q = 15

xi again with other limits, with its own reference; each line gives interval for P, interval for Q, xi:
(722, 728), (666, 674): 5.3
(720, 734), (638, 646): 7.4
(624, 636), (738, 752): 6.3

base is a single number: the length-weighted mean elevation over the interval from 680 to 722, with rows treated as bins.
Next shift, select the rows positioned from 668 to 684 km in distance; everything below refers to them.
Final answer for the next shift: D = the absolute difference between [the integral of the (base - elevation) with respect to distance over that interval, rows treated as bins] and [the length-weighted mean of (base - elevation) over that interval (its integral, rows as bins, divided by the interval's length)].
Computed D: 913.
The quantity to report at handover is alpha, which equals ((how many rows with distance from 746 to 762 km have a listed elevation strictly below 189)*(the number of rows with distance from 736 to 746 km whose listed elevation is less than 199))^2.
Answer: 576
